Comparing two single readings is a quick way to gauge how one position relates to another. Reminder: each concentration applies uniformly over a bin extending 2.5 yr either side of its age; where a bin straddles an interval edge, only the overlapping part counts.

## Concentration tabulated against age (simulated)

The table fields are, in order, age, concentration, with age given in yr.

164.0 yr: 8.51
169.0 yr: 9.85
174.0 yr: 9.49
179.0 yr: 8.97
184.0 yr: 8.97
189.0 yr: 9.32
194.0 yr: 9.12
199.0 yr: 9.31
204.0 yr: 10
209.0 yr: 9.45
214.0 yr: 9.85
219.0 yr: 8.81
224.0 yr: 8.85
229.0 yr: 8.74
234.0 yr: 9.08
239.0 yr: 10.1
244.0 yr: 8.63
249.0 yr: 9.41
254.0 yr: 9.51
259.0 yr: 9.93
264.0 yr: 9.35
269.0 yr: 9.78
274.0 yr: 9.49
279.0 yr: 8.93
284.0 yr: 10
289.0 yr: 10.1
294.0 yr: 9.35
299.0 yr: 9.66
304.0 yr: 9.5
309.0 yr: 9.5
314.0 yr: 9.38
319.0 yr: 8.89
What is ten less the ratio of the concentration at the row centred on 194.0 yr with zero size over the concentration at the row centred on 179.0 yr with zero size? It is 8.98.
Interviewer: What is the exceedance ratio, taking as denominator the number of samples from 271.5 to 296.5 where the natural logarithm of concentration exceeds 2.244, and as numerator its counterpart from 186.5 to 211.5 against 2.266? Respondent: 0.33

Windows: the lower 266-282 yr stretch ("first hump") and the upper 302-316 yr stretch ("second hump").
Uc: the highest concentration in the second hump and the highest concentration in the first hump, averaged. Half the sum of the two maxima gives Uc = 9.6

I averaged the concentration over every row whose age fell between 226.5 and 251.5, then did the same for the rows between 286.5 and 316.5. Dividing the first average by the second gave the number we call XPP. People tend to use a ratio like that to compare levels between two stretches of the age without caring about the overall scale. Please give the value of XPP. 0.96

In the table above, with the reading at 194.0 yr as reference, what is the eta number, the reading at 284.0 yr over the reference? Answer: 1.10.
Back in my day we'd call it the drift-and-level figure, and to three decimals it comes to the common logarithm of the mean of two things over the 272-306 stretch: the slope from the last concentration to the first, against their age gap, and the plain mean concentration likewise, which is 0.680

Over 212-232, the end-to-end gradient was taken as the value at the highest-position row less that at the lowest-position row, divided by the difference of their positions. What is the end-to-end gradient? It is -0.074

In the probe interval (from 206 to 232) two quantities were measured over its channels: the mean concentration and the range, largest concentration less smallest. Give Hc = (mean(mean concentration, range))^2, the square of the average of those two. 26.3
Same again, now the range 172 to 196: 23.5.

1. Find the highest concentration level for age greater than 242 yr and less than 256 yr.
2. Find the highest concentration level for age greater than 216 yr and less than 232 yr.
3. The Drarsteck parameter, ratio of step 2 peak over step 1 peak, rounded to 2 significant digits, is 0.93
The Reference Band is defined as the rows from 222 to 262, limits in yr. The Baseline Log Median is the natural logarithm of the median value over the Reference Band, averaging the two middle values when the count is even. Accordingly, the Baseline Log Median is 2.22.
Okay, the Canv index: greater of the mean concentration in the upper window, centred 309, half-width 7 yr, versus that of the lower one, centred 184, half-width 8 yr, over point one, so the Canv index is 94.6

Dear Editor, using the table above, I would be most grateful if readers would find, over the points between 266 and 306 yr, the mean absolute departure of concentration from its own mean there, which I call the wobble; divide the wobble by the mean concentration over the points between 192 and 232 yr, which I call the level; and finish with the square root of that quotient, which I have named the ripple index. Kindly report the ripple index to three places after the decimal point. 0.175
